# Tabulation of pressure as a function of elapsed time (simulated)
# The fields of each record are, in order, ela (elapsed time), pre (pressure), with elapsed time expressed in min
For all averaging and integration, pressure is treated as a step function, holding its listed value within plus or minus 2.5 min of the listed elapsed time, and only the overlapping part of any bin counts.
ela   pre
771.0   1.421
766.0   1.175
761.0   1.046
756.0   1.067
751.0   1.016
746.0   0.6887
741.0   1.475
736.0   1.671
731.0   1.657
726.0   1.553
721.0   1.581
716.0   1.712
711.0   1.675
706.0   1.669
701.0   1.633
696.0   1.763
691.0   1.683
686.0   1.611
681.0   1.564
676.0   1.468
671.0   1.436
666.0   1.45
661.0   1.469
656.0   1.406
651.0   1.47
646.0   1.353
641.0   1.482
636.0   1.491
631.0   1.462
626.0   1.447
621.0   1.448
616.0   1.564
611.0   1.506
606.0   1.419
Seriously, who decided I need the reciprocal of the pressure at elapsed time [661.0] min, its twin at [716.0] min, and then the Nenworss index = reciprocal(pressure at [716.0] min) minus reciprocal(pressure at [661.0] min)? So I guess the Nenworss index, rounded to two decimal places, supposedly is -0.10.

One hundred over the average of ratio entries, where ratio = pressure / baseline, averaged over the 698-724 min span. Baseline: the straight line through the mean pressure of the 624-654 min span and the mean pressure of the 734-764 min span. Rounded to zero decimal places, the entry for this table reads 76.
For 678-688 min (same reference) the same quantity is 84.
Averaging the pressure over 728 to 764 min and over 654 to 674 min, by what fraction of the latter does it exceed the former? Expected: 0.14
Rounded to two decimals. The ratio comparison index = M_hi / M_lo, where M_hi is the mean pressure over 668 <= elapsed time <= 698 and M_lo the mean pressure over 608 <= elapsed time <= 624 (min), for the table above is 1.05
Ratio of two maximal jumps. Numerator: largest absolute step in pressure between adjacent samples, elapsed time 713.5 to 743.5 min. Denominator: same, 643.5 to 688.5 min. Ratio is 1.7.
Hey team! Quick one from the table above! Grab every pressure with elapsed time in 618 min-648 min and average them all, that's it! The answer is 1.45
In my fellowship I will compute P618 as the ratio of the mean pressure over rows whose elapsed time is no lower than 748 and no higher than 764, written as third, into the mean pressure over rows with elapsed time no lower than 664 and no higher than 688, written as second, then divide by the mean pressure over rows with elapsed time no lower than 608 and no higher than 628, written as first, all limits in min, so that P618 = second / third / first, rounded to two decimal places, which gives 0.97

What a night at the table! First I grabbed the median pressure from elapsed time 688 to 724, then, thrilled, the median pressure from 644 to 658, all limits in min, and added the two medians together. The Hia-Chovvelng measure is 3.081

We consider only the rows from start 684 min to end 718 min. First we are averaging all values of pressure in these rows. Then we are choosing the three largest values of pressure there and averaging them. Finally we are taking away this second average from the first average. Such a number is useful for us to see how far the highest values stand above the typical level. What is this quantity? -0.041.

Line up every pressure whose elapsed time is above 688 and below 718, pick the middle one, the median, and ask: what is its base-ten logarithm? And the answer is 0.225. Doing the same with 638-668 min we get 0.164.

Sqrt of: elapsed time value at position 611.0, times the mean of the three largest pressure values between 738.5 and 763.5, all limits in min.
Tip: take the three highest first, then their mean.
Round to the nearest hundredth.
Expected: 1.34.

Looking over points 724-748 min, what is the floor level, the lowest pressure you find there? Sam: 0.6887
